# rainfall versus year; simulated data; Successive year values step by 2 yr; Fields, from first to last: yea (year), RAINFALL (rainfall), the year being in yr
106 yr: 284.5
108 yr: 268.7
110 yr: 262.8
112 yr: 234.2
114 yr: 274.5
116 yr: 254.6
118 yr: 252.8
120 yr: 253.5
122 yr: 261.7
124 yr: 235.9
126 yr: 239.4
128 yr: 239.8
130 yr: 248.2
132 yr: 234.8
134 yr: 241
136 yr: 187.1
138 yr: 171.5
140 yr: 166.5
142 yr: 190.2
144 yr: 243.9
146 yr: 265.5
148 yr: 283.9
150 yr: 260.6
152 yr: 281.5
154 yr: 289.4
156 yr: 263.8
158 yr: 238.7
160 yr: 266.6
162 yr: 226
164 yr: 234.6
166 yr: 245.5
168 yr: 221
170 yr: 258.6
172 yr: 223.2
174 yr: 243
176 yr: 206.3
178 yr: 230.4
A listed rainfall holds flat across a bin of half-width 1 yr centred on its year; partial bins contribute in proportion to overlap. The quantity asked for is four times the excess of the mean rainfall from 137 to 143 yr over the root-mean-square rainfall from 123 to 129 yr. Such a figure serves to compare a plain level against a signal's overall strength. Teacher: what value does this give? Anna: -249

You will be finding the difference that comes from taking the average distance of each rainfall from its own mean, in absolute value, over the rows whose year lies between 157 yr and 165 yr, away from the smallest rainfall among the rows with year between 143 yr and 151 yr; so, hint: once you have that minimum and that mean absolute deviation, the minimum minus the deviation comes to 231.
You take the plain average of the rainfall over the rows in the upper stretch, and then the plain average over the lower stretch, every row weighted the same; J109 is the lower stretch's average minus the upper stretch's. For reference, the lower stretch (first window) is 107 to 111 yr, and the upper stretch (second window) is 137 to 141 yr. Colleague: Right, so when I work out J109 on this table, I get 97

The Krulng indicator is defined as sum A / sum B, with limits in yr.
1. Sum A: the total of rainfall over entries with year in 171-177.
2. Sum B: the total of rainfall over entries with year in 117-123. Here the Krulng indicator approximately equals 0.88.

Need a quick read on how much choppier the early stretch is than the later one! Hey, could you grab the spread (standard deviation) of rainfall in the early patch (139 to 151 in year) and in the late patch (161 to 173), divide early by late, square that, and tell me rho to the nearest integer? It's 10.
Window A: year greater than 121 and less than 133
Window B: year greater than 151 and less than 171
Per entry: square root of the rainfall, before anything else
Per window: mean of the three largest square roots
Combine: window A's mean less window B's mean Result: -0.9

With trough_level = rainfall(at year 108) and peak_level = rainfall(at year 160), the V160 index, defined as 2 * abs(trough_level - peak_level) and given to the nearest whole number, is 4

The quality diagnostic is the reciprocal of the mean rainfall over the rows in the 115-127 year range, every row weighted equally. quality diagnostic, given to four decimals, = 0.0040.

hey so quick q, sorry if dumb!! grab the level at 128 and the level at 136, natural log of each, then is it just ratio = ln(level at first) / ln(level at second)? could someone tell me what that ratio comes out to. 1.05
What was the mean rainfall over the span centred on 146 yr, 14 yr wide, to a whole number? 242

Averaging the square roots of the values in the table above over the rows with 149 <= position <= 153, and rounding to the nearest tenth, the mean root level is 16.5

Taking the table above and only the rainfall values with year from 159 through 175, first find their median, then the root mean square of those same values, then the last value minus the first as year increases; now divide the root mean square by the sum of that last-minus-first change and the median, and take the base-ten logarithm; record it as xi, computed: 0.048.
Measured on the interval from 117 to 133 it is 0.037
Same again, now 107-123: 0.012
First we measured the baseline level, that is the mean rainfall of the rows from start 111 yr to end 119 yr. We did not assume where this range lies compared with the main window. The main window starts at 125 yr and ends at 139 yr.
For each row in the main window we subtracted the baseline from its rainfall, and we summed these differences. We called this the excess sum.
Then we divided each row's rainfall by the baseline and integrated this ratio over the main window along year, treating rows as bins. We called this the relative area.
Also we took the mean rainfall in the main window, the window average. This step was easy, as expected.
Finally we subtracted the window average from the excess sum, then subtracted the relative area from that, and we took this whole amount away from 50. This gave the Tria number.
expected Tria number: 502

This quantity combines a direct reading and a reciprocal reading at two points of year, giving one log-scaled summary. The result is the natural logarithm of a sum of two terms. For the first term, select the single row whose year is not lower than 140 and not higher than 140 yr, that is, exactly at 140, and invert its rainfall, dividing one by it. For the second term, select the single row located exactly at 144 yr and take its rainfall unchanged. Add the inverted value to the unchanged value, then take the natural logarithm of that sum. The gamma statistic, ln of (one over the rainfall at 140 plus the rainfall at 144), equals 5.50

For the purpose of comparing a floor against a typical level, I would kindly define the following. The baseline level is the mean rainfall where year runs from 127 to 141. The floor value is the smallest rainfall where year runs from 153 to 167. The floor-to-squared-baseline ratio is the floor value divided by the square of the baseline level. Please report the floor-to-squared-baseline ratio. 0.0050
